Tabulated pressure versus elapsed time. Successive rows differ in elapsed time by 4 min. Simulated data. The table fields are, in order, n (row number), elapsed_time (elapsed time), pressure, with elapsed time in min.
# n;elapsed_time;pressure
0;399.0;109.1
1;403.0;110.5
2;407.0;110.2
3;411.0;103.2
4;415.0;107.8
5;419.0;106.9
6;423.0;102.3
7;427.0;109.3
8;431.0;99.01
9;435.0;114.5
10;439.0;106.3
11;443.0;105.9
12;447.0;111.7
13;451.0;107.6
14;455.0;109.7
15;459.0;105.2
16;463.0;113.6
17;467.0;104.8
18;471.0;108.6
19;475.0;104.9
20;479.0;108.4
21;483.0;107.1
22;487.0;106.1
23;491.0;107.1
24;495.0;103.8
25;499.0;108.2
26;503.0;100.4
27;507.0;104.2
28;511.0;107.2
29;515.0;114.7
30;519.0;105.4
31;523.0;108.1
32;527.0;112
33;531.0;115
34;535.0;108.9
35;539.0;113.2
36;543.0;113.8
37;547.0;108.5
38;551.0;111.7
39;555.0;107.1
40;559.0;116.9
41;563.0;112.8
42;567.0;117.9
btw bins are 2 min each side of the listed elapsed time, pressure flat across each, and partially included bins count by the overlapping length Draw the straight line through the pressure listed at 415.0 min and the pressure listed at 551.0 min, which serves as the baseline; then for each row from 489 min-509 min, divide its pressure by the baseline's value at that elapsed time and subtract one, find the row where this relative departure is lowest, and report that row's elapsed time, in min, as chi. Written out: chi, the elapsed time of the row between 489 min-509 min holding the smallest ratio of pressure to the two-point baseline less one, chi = 503.0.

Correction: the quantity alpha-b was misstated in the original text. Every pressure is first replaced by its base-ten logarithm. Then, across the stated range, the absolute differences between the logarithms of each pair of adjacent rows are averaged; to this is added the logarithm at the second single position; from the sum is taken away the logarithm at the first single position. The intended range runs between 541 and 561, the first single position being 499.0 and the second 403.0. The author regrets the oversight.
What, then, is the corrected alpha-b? 0.032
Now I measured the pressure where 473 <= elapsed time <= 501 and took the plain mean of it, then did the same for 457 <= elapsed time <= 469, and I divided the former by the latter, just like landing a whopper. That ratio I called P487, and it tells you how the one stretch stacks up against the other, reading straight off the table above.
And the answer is 0.99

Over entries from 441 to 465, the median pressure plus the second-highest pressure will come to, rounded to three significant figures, 220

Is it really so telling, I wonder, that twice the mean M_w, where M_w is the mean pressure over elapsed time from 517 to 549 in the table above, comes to 221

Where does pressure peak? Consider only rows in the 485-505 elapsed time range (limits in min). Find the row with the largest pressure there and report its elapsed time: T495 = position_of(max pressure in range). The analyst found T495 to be 499.0 min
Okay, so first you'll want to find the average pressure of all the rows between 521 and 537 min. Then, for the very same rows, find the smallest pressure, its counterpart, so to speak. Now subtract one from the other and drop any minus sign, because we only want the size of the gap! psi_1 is 2.9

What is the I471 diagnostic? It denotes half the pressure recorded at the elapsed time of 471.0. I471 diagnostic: 54.3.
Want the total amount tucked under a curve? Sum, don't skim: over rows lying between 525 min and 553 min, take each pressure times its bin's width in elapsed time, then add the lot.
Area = 3132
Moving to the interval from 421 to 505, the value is 8978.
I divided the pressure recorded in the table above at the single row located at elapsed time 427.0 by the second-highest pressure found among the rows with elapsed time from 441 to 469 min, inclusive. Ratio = 0.98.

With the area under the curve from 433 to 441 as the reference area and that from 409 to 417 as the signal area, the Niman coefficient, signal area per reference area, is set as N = 0.96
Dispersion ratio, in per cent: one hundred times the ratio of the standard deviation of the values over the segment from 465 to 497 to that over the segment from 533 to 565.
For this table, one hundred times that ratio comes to 54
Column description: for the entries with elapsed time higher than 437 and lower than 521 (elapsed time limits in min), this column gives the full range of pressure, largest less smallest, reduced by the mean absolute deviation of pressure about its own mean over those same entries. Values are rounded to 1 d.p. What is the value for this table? 11.9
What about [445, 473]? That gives 6.3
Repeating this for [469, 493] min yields 2.7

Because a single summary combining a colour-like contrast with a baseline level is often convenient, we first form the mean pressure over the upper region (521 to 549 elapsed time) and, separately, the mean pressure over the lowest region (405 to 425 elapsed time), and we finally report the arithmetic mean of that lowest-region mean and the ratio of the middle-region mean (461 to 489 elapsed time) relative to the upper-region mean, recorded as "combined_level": 53.5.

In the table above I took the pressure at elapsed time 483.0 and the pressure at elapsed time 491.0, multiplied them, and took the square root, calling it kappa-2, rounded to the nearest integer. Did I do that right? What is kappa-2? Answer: 107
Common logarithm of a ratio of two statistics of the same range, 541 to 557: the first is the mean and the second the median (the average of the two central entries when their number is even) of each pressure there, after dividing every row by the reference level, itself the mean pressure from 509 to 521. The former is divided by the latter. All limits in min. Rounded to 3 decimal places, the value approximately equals 0.001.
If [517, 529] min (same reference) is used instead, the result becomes 0.002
